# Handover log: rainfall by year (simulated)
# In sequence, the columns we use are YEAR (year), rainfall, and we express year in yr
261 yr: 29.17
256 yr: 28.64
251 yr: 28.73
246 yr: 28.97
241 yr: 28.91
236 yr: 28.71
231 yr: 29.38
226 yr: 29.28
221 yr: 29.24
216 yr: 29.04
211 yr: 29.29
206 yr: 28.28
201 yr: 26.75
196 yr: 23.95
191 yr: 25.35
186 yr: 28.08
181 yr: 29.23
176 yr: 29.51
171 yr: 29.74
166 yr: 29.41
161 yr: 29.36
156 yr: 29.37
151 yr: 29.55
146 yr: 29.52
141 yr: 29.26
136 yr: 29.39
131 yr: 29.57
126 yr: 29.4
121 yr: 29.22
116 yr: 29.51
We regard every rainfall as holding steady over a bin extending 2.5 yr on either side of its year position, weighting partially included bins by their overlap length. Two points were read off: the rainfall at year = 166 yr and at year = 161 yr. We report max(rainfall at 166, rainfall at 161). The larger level 29.4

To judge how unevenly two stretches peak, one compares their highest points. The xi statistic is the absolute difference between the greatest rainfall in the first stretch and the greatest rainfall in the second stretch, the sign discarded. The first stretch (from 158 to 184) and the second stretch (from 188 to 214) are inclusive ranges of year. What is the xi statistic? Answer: 0.45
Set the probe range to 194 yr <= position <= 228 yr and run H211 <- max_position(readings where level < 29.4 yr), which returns 226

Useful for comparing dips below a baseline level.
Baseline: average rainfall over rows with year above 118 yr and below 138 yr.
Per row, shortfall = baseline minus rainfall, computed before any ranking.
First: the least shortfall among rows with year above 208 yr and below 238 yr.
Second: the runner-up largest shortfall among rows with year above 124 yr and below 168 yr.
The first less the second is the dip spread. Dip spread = 0.0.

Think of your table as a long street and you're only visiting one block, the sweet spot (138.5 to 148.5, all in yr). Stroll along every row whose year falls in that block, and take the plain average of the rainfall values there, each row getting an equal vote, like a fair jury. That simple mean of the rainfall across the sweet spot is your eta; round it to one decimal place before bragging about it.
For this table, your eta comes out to 29.4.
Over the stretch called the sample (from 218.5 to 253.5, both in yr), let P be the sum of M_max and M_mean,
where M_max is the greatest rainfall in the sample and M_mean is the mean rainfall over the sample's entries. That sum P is 58.4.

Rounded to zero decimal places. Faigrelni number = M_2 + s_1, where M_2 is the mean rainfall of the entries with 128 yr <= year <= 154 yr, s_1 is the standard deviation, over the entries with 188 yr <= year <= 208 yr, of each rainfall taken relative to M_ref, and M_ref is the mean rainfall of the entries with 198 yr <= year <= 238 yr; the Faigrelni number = 31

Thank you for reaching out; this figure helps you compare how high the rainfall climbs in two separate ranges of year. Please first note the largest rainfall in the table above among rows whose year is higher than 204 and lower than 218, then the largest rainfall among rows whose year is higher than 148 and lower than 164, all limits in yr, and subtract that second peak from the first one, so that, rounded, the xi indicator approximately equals -0.26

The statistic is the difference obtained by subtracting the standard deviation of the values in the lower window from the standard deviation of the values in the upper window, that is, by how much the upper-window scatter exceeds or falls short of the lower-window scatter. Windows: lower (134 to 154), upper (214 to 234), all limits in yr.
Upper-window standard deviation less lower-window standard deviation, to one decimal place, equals 0.0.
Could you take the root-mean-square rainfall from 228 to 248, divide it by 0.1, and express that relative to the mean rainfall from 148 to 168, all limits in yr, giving 9.9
